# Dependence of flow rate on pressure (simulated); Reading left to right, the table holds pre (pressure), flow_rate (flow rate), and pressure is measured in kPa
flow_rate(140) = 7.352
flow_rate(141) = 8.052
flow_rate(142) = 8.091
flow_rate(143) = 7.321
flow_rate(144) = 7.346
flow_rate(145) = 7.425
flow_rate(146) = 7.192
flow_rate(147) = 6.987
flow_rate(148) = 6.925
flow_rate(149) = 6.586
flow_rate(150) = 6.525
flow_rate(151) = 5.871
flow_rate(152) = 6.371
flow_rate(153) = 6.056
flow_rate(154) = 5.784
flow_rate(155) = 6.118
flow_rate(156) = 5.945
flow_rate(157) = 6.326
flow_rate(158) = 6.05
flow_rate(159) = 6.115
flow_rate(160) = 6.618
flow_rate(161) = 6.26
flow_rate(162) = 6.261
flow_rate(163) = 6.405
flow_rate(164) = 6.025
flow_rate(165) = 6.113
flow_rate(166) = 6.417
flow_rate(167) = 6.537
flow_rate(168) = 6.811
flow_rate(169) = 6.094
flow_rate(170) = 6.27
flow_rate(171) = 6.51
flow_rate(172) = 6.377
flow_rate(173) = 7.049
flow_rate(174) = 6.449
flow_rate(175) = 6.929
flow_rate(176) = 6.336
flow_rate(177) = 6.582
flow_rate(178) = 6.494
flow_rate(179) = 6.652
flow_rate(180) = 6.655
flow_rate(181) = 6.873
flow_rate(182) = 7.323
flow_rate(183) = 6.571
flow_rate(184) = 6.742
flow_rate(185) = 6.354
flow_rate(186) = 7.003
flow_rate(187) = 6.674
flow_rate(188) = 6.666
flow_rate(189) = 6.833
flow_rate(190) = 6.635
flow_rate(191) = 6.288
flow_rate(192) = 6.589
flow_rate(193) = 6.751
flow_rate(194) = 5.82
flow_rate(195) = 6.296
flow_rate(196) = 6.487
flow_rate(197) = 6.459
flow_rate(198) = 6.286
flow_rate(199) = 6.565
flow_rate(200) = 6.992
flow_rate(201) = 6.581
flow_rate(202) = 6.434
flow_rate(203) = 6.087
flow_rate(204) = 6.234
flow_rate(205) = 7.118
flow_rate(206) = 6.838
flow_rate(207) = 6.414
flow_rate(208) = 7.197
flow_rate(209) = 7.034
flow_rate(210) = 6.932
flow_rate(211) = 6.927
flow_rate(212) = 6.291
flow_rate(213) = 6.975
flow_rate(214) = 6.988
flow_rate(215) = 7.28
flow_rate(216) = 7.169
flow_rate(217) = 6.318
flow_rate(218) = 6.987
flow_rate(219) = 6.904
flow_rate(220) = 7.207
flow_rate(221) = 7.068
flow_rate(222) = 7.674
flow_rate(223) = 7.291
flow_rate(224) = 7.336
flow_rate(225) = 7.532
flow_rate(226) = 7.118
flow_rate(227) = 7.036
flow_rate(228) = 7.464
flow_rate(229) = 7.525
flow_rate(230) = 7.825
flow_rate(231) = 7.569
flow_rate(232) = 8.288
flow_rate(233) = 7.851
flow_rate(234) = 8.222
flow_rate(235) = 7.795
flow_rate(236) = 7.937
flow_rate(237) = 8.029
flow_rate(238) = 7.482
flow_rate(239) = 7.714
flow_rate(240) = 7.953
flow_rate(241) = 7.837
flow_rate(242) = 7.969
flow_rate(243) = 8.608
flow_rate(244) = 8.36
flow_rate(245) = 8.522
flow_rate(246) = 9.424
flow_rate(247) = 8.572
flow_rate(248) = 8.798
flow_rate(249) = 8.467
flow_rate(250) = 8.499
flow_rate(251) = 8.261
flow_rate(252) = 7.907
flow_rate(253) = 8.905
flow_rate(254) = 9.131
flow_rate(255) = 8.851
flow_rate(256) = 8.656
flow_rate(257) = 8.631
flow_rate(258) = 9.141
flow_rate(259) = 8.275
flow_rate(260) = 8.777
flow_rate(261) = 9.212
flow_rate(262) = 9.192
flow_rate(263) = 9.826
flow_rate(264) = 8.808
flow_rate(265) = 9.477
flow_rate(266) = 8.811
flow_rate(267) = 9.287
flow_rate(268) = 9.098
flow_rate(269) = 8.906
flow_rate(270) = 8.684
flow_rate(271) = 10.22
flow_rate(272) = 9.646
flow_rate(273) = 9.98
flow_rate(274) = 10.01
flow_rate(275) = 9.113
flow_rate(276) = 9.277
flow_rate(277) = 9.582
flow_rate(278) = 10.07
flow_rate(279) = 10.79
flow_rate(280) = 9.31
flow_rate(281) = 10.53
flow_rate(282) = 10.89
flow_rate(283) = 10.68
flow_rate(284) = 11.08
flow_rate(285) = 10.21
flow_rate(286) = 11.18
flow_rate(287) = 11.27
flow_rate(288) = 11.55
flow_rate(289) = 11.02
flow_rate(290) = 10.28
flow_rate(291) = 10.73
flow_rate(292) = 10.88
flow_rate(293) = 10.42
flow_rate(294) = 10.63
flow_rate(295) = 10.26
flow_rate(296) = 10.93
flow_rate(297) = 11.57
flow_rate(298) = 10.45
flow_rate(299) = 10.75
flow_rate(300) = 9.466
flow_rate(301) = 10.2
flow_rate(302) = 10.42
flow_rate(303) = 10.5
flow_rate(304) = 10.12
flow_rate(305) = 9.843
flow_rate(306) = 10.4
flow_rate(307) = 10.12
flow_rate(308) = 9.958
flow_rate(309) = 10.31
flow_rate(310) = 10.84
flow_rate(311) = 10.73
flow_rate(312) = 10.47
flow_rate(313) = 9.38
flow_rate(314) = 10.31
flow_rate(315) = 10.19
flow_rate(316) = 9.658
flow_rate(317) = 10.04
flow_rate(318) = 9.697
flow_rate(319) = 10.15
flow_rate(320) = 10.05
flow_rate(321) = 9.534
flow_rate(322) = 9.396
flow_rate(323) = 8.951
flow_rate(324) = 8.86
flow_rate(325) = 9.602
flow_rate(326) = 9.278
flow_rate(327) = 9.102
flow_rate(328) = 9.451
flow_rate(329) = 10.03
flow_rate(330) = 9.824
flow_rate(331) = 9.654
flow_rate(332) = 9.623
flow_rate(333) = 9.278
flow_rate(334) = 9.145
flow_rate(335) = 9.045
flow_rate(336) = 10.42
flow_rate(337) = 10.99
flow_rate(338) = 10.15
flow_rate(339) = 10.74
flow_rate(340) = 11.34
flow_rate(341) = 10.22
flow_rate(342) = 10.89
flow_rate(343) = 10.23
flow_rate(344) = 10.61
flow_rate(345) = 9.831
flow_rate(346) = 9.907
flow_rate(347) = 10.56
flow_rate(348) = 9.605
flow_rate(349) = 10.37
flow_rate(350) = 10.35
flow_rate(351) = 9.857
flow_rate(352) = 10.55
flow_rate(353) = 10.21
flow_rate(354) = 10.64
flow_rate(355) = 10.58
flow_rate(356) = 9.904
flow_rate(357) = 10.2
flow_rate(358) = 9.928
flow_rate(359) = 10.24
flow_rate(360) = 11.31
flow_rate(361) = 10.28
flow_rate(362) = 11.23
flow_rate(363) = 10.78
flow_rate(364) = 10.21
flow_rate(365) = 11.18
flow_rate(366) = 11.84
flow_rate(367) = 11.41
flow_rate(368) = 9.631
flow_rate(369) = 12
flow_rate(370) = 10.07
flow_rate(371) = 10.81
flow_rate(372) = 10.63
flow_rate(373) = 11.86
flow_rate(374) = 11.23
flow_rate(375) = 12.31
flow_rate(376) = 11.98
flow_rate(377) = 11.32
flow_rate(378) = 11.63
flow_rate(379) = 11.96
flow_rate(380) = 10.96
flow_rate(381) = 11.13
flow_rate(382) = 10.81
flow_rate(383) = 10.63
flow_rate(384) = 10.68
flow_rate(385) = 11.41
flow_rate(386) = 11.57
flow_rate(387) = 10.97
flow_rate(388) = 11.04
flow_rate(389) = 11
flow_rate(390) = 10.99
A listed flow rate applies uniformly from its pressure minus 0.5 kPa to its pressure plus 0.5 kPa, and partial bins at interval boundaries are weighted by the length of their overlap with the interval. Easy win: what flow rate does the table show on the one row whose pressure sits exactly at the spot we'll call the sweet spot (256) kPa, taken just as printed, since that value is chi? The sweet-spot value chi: 8.656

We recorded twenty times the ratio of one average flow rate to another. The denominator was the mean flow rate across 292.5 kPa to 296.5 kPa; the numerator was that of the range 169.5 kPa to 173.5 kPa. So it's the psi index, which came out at 12.4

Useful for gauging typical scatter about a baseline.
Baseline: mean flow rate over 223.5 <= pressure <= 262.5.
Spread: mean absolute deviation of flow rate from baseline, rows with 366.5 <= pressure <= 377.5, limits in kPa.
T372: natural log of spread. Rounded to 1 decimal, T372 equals 1.1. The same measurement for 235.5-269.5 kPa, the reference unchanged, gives -0.5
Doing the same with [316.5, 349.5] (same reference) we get 0.5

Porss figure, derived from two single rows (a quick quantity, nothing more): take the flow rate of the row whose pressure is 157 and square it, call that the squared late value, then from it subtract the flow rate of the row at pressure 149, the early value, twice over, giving 27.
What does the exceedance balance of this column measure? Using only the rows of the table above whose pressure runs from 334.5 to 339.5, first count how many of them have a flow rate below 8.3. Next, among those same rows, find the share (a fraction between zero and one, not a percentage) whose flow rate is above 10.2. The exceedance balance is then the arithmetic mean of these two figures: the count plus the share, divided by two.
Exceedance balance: 0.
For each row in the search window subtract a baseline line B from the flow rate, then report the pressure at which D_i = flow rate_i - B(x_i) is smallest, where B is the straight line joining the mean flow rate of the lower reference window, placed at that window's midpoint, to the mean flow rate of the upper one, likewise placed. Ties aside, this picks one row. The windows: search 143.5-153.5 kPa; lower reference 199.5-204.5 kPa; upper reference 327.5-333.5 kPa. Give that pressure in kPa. 151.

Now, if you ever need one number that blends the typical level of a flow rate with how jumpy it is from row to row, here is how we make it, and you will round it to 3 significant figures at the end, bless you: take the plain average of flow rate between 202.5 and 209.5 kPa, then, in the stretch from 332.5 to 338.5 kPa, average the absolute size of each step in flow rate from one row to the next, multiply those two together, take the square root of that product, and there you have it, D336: 2.01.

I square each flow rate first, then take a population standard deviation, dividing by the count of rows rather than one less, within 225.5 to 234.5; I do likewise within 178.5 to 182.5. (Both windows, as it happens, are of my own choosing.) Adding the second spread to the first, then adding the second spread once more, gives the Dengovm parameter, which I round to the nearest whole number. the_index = 14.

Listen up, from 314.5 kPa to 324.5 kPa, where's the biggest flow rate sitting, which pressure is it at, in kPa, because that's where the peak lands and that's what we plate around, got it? 315 kPa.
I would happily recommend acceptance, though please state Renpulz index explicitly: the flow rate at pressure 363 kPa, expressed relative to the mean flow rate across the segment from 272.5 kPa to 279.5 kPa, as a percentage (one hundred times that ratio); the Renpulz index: 110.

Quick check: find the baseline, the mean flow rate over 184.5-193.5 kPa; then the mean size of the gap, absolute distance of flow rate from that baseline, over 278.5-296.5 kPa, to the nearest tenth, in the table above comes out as 4.1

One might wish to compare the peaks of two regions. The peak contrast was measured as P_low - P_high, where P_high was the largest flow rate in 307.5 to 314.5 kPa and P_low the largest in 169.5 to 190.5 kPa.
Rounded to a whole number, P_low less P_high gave -4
